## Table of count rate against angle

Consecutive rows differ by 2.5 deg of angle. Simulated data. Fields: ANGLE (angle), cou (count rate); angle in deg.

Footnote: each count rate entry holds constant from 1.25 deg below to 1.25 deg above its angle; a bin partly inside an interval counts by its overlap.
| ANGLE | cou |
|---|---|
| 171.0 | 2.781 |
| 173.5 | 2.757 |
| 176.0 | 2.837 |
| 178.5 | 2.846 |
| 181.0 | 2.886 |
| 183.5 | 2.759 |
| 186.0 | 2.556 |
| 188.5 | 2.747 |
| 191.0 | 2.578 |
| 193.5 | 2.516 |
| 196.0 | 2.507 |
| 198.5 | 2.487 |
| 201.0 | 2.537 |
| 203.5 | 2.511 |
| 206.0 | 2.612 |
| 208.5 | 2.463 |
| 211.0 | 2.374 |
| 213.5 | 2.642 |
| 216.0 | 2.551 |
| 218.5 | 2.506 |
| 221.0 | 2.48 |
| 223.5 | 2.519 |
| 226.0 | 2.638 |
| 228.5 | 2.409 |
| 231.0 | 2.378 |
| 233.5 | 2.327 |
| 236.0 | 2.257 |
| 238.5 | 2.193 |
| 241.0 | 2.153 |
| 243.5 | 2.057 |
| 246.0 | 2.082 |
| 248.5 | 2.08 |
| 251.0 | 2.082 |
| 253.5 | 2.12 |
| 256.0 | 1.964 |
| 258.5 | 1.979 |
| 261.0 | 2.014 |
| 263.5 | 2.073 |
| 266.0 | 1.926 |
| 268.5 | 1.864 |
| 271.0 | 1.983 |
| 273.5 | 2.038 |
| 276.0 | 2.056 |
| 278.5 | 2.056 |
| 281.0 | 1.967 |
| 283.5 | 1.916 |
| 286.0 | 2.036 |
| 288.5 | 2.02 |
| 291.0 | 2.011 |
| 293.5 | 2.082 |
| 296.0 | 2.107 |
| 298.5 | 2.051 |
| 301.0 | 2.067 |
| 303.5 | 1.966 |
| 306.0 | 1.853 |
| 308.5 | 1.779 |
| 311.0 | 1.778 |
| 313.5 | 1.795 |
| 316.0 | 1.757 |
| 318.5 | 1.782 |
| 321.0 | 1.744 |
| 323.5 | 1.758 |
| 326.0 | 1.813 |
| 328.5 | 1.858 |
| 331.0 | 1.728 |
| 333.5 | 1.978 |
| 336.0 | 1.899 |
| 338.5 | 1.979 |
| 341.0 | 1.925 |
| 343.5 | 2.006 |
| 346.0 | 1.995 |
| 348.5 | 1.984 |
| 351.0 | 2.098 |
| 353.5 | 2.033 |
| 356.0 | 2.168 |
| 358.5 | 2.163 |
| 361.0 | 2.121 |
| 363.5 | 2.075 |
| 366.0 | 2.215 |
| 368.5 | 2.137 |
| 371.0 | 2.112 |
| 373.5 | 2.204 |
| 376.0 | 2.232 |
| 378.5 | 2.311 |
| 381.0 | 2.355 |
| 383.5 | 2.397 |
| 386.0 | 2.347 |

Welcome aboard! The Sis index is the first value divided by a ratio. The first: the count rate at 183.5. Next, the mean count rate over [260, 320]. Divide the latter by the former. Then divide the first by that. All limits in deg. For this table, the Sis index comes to 3.9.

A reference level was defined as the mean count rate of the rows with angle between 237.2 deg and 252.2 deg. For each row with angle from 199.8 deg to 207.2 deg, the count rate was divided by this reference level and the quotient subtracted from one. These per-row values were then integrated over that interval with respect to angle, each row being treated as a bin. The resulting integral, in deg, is -1.6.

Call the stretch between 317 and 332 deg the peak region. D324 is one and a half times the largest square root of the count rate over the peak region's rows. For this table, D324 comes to 2.04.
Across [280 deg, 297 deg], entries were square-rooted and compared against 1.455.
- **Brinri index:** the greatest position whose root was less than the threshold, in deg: 296.0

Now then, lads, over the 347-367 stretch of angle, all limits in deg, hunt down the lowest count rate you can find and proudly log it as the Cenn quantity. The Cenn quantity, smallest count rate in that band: 1.984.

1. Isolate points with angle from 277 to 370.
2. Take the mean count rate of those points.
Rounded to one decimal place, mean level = 2.0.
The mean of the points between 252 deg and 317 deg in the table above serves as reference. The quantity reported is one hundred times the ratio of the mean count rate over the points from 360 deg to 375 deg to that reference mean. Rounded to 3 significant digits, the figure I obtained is 109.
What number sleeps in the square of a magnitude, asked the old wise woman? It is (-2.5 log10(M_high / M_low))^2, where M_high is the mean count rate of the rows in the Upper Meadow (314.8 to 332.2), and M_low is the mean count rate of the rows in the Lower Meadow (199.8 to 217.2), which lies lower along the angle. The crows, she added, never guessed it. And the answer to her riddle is 0.15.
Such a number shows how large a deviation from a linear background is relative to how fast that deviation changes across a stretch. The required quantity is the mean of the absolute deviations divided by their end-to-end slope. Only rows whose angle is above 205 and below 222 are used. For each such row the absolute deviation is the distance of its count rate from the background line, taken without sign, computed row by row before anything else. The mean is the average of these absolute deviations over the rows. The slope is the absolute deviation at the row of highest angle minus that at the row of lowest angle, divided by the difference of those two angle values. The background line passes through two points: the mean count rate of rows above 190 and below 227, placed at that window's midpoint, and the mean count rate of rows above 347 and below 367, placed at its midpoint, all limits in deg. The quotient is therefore -16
